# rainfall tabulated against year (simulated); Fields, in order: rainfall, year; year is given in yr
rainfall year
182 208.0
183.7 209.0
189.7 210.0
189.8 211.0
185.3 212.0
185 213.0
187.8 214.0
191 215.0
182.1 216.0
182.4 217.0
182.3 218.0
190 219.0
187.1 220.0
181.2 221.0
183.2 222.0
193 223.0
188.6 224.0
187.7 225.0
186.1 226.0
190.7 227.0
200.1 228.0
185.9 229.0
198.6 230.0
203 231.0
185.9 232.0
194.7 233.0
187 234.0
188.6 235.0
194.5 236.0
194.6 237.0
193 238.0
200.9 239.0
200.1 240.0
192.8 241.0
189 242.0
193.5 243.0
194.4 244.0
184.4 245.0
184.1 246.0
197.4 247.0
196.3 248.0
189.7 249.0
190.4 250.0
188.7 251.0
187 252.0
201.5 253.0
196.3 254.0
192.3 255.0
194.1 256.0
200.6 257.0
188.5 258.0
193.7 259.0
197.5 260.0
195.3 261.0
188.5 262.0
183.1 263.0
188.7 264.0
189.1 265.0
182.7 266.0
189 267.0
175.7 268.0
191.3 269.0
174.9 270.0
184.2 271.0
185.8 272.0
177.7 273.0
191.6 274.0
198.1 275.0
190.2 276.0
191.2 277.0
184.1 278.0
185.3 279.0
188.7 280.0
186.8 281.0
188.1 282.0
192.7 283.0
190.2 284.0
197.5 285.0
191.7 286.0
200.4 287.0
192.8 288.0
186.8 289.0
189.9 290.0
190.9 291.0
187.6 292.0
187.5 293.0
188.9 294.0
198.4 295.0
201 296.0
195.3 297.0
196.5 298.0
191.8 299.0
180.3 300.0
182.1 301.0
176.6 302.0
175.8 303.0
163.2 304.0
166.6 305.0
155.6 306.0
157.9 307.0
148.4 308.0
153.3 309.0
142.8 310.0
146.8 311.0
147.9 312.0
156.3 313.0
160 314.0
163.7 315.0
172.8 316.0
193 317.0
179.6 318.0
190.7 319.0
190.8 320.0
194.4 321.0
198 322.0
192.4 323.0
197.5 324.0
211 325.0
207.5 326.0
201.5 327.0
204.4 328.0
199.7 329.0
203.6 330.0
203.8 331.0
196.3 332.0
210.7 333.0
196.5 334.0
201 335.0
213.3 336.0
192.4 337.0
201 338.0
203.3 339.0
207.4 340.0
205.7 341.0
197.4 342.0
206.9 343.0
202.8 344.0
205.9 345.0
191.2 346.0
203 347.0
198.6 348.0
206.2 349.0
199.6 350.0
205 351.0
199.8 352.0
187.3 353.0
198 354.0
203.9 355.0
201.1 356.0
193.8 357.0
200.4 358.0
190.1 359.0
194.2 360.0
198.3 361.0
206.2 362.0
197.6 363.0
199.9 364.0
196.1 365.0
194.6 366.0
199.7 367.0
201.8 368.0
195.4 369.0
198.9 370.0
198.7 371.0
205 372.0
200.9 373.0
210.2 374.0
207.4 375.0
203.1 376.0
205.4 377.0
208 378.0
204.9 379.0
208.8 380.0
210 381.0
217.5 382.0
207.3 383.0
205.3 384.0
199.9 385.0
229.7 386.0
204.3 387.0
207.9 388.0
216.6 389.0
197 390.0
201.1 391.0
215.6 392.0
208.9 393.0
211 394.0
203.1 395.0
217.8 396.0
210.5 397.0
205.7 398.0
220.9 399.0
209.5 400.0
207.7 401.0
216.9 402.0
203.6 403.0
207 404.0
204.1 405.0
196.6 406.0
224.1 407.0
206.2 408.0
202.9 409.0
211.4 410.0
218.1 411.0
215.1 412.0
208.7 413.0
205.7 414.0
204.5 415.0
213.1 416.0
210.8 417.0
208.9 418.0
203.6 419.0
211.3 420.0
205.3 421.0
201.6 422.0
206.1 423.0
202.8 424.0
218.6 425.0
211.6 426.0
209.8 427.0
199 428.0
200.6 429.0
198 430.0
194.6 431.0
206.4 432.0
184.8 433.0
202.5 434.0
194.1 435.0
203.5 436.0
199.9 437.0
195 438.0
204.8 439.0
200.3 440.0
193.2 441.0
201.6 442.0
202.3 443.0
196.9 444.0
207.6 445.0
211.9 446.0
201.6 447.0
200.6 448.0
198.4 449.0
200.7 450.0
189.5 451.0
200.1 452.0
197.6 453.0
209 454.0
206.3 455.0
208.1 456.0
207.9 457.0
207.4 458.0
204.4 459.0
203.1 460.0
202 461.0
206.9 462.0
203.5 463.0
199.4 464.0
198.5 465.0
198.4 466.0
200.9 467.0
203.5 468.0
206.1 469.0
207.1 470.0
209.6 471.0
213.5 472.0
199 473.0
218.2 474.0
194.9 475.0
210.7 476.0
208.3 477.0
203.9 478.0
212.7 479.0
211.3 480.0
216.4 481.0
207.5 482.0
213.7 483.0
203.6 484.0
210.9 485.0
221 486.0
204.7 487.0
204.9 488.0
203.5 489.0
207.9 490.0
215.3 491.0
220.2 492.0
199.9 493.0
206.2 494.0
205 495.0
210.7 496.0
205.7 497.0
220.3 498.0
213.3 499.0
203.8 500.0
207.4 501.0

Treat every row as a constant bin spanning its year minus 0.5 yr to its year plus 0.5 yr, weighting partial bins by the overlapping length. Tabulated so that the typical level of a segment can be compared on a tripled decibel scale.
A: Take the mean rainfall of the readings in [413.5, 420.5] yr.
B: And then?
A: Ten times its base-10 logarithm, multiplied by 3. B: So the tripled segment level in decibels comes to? 69.6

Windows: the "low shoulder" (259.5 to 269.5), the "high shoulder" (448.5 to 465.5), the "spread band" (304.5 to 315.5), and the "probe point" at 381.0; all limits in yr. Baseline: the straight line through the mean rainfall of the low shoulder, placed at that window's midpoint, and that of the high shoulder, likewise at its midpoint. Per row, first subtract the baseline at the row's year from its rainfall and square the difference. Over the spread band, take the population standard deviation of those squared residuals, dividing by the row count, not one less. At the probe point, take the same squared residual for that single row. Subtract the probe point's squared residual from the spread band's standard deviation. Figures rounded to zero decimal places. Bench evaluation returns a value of 353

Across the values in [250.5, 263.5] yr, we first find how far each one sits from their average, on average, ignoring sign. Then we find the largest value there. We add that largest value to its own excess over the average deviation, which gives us 399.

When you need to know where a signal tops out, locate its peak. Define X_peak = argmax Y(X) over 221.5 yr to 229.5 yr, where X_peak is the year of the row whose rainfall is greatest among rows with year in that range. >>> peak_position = 228.0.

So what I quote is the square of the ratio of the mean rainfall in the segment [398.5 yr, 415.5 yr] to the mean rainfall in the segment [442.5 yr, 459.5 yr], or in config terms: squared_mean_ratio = 1.07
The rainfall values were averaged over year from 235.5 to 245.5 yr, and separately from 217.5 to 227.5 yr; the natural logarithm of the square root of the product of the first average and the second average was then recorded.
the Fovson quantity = 5.25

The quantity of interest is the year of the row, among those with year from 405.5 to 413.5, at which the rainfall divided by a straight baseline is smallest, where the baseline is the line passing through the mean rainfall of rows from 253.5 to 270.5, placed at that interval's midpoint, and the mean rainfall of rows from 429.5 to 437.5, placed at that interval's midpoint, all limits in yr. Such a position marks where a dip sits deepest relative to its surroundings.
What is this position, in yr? 406.0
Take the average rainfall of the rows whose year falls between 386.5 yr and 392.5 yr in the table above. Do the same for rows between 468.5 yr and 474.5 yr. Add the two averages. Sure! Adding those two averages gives 416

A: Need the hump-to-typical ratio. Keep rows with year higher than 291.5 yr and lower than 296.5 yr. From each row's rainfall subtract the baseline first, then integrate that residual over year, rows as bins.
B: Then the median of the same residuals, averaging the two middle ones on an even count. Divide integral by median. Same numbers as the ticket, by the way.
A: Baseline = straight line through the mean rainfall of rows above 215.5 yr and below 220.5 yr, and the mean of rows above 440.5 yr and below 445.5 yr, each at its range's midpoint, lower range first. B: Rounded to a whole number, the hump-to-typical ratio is -12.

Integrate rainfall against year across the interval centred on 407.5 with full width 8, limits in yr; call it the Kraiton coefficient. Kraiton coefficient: 1670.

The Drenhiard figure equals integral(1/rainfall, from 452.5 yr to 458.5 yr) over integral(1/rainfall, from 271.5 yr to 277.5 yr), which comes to 0.92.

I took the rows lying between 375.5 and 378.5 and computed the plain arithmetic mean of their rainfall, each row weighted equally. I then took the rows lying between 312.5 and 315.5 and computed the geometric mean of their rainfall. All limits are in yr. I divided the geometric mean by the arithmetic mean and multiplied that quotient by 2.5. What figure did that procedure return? 1.95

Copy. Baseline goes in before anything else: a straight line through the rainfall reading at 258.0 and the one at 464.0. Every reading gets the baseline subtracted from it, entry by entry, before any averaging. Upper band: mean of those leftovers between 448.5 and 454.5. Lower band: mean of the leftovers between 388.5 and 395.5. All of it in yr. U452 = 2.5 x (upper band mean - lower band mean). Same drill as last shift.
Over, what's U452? -29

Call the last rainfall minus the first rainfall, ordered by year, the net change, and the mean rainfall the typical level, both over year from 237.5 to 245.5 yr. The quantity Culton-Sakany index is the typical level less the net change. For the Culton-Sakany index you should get 202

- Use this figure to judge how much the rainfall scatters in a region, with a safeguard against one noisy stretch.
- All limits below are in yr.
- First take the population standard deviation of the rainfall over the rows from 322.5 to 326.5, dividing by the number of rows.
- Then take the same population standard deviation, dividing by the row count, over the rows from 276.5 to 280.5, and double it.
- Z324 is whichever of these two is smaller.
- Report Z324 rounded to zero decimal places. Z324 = 6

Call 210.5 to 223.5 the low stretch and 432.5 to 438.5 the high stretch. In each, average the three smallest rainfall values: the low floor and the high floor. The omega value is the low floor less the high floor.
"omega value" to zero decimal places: -9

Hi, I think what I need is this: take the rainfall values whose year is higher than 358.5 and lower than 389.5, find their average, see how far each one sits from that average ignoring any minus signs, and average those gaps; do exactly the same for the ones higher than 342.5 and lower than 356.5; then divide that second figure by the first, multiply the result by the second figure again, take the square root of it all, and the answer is 1.74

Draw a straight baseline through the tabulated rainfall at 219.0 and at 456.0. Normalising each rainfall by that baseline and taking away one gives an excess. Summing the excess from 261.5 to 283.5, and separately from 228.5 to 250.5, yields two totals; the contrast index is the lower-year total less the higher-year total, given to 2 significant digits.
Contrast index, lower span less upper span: 0.96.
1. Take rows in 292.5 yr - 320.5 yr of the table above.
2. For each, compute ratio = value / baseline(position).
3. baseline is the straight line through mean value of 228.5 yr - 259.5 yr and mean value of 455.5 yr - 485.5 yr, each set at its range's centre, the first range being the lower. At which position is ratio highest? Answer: 296.0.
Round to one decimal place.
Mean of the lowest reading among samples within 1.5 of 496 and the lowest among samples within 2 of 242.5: 197.0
